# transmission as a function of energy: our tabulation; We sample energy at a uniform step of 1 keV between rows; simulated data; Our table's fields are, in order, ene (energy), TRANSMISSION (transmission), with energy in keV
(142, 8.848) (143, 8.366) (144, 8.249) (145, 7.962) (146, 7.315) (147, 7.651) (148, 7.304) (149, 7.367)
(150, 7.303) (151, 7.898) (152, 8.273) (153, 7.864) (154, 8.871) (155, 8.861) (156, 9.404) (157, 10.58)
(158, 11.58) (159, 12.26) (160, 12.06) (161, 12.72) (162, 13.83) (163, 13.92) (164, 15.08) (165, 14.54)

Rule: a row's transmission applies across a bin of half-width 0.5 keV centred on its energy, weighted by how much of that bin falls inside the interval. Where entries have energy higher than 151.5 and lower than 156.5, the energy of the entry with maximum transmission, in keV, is 156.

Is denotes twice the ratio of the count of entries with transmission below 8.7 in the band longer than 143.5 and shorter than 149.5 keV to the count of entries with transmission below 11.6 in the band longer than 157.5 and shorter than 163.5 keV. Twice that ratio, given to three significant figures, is 12.0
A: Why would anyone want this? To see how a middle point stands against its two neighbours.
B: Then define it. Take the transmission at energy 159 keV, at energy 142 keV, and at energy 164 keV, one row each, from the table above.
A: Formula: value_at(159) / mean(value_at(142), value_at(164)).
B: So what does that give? 1.02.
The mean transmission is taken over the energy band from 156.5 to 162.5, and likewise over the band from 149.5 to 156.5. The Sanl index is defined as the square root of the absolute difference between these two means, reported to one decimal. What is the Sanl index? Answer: 2.0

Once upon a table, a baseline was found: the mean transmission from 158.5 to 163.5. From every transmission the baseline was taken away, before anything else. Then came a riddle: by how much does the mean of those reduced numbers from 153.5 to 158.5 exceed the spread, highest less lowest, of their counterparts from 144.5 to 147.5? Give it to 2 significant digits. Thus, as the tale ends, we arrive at -3.7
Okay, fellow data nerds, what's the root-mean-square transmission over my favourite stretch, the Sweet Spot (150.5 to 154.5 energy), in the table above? 8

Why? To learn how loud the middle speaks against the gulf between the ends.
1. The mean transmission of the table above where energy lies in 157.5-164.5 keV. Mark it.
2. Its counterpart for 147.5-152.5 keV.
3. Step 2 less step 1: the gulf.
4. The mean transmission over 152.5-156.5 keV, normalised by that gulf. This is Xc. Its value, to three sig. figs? -1.61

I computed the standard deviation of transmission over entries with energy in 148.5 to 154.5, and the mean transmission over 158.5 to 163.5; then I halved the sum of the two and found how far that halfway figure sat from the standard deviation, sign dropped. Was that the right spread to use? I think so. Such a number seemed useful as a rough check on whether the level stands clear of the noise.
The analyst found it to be 6.2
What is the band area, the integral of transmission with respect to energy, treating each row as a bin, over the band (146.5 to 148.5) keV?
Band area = 15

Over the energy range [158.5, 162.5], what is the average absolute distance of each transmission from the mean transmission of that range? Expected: 0.6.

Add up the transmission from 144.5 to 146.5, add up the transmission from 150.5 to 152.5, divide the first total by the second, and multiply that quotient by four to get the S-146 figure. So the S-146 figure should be 3.8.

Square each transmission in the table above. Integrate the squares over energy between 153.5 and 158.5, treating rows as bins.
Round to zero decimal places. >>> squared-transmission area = 492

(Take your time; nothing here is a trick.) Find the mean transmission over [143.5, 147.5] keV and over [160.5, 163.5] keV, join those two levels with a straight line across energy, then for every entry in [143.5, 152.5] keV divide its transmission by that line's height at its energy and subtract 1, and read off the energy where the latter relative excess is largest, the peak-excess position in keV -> 144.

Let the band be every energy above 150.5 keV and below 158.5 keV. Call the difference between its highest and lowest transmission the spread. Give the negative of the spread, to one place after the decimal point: -3.7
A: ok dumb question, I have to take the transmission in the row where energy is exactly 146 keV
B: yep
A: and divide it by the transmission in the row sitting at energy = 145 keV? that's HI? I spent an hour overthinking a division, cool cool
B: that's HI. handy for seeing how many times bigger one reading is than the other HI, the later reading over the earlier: 0.92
